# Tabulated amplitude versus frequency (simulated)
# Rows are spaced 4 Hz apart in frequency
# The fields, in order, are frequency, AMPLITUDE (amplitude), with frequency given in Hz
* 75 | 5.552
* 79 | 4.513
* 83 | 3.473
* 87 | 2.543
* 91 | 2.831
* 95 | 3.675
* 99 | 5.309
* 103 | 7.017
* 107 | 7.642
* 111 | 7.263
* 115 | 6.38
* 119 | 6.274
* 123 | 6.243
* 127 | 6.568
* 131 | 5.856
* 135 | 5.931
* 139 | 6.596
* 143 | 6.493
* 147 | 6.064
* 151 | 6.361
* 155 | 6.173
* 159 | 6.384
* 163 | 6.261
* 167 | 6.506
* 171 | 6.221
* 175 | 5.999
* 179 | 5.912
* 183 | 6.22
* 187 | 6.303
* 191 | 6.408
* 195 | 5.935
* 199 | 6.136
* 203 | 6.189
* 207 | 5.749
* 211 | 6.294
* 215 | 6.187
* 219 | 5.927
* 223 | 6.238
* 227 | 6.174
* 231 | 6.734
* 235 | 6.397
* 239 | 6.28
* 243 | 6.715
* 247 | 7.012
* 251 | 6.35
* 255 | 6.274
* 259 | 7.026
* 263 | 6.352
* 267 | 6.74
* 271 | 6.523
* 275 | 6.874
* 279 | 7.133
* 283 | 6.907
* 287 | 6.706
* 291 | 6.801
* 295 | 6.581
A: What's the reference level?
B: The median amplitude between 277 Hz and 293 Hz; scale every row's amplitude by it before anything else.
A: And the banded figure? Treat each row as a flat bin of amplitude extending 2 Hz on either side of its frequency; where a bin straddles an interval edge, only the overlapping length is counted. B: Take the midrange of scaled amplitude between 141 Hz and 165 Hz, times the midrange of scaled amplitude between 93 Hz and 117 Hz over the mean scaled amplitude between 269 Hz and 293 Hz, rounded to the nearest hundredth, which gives 0.76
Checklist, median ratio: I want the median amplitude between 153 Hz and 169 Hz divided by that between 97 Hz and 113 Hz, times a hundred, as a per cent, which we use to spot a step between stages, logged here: 89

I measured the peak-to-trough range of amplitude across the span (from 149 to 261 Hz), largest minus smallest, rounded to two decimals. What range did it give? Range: 1.28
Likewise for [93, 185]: 3.97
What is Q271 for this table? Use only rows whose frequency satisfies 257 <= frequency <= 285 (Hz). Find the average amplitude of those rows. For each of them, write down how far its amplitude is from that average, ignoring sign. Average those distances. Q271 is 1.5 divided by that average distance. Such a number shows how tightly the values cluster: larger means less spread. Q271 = 6.9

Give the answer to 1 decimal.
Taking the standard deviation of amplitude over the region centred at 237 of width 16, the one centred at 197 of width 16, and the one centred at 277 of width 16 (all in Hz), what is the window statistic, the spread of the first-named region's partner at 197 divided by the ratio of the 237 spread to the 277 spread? 0.2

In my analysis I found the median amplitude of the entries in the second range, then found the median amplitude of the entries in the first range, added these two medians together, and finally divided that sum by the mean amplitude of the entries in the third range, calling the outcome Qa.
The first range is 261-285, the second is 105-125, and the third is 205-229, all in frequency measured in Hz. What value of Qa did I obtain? 2.16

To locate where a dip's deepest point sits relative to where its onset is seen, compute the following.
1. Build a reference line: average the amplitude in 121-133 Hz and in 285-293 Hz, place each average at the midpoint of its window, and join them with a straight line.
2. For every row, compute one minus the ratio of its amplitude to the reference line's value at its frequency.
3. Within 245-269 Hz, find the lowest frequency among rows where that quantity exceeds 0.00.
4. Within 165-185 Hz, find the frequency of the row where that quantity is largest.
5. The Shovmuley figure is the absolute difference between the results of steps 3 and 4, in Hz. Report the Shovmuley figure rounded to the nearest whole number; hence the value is 72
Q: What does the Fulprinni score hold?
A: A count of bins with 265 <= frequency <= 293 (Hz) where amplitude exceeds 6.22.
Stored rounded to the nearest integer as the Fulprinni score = 7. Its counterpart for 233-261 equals 7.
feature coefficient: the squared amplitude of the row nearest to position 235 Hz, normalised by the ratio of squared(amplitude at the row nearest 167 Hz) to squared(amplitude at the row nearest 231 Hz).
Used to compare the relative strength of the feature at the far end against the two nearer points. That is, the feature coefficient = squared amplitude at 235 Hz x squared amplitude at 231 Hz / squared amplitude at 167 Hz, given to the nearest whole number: 44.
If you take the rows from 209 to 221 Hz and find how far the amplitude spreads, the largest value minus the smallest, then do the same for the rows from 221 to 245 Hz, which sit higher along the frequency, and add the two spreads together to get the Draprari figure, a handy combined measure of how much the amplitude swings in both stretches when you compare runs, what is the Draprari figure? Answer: 0.93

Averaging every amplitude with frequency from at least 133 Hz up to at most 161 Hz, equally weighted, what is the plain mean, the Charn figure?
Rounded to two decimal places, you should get 6.29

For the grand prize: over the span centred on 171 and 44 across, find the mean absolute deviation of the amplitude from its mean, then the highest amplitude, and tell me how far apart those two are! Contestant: 6.37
